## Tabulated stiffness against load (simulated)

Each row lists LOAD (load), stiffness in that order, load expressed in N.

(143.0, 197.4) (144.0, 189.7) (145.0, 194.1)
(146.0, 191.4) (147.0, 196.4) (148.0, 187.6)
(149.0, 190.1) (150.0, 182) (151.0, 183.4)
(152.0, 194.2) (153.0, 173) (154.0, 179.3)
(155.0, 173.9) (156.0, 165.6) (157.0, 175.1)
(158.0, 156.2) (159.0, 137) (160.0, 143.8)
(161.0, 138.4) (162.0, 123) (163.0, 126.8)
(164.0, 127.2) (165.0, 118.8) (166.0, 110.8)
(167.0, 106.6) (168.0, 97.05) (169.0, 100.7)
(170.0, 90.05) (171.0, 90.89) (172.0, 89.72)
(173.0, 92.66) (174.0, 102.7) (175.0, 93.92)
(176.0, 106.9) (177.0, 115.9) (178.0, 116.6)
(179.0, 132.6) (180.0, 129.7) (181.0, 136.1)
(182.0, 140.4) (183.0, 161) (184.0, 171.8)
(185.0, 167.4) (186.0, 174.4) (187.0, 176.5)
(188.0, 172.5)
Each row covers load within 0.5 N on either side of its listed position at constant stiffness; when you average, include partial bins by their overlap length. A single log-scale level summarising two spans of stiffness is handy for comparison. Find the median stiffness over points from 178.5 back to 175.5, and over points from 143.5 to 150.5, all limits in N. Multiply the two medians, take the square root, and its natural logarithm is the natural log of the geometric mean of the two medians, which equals 5.00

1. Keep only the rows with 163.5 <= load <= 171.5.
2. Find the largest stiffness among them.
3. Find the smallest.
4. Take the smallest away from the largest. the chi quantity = 37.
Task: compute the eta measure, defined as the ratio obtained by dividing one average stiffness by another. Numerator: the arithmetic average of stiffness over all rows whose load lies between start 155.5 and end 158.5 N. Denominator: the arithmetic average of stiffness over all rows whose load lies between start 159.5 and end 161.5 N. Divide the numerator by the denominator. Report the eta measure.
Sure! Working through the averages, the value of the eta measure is 1.2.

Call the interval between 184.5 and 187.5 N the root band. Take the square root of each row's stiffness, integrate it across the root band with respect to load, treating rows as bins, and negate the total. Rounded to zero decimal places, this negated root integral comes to -39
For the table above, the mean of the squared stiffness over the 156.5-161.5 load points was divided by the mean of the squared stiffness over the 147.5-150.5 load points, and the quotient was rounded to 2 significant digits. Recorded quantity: 0.65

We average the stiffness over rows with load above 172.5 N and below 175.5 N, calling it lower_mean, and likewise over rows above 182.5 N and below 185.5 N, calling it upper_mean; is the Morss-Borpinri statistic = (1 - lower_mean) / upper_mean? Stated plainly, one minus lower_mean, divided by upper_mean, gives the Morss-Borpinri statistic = -0.6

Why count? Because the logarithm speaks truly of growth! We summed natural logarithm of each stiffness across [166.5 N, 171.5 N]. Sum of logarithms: 22.9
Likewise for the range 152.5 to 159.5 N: 35.7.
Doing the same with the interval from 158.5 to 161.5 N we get 14.8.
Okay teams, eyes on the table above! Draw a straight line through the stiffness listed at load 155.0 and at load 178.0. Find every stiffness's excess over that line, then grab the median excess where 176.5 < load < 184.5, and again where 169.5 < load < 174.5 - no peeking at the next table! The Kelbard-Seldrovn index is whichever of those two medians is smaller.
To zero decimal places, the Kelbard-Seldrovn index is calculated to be -42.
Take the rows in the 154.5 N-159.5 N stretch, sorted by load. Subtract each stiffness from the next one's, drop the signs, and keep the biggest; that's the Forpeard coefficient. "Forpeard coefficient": 19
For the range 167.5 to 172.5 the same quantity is 11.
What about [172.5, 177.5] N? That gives 13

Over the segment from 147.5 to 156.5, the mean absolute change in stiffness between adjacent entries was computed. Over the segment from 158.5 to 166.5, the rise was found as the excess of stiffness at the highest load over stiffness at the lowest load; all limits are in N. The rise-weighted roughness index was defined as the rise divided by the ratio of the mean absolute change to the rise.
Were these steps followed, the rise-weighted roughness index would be 86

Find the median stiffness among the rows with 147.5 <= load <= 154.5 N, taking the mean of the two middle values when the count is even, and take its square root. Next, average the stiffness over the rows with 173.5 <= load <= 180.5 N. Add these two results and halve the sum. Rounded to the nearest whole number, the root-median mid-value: 64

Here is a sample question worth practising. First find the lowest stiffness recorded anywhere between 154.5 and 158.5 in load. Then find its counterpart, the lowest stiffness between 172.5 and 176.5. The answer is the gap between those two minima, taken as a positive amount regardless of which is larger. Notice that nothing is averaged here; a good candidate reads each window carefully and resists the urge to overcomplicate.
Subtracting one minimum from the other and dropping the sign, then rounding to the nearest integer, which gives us 64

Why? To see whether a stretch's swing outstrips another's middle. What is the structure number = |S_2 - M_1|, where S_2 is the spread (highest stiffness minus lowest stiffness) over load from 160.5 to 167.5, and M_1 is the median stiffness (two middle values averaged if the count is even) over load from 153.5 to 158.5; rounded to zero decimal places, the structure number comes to 142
